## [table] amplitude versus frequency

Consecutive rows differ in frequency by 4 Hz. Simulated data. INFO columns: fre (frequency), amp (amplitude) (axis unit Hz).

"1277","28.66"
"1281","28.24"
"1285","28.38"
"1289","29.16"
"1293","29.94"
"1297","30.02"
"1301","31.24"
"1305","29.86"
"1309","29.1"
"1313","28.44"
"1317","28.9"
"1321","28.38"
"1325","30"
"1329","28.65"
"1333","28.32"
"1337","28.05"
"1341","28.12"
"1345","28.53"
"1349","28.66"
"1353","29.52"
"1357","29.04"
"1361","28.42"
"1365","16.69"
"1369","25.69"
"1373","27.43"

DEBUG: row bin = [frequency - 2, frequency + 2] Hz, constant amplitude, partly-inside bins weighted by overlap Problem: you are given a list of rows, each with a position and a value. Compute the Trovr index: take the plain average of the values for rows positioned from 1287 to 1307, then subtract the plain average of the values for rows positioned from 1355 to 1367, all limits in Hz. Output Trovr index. 5.3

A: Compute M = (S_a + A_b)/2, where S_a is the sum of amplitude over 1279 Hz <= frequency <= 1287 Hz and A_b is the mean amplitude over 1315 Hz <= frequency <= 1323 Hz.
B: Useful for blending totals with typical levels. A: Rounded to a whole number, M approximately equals 43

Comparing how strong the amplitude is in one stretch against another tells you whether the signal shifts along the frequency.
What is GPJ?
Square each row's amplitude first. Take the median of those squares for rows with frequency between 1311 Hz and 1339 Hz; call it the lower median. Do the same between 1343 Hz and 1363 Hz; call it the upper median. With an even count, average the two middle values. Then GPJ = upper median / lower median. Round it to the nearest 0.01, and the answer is 1.02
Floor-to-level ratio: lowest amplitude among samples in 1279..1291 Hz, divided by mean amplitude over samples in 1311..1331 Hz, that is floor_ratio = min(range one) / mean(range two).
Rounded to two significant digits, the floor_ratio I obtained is 0.98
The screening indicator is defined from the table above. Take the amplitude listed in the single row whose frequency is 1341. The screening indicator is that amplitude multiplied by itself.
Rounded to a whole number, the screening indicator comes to 791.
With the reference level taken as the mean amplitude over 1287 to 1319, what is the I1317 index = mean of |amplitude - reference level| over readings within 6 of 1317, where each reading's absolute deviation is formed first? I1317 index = 1.01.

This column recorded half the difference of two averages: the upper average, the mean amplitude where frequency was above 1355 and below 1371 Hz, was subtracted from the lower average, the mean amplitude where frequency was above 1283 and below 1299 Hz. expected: 2.21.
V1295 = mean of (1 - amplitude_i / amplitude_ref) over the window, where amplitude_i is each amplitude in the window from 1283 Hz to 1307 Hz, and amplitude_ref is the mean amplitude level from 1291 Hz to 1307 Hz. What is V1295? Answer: 0.02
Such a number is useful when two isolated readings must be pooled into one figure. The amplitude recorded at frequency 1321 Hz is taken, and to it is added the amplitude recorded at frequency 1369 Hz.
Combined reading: 54.1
